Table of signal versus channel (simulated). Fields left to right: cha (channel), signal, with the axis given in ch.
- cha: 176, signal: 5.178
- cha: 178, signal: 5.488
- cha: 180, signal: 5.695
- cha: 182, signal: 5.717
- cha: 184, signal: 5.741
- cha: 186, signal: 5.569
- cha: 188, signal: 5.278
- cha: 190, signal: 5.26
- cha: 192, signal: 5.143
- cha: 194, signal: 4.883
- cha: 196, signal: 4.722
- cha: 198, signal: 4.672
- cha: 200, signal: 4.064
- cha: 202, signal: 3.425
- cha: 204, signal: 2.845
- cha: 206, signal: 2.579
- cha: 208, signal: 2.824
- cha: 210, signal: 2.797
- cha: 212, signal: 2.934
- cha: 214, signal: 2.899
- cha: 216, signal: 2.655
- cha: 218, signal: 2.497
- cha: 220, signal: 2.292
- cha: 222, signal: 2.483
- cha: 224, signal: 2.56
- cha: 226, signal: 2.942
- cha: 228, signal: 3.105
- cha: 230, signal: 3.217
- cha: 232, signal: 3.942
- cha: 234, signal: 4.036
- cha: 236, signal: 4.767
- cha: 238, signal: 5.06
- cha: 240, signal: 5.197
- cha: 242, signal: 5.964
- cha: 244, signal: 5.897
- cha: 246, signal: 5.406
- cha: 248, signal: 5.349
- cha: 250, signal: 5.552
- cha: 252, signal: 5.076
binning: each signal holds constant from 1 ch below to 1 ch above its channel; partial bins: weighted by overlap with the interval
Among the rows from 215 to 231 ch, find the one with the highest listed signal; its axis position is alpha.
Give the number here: 230 ch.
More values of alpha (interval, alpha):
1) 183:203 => 184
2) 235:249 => 242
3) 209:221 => 212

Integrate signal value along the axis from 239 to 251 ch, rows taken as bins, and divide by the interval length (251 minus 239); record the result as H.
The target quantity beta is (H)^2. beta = 31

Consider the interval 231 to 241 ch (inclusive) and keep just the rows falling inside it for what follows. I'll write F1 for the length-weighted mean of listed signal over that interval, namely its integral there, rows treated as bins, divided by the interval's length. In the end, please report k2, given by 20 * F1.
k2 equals 92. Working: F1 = 4.6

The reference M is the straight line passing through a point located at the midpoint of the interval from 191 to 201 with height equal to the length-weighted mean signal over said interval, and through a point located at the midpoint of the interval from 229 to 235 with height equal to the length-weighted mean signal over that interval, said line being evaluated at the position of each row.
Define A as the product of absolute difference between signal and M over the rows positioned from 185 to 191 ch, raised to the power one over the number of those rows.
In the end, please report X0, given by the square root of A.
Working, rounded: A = 0.4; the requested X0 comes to 0.7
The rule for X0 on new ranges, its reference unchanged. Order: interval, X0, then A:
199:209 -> 1.1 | 1.2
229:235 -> 0.6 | 0.3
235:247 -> 1.3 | 1.8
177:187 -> 0.7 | 0.5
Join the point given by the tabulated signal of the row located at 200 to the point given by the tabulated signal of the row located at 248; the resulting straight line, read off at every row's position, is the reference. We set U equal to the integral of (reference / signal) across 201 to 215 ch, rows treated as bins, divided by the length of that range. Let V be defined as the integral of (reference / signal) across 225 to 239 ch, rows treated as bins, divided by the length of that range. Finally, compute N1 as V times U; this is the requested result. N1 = 2.0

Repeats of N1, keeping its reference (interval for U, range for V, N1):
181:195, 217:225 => 1.3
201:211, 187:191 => 1.1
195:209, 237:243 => 1.2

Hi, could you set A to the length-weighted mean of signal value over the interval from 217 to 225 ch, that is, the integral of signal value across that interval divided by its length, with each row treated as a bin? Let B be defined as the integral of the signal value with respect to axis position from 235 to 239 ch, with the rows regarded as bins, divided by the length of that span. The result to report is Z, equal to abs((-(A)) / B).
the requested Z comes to 0.5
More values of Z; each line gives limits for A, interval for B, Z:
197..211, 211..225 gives 1.3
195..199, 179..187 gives 0.8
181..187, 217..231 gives 2.1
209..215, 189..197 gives 0.6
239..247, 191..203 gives 1.3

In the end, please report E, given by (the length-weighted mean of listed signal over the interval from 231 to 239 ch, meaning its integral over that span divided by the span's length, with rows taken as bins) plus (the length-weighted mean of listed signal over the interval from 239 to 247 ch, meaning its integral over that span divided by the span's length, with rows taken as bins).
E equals 10.1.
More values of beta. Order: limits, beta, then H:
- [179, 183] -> 33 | 5.7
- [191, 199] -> 24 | 4.9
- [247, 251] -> 30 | 5.5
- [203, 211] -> 8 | 2.8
